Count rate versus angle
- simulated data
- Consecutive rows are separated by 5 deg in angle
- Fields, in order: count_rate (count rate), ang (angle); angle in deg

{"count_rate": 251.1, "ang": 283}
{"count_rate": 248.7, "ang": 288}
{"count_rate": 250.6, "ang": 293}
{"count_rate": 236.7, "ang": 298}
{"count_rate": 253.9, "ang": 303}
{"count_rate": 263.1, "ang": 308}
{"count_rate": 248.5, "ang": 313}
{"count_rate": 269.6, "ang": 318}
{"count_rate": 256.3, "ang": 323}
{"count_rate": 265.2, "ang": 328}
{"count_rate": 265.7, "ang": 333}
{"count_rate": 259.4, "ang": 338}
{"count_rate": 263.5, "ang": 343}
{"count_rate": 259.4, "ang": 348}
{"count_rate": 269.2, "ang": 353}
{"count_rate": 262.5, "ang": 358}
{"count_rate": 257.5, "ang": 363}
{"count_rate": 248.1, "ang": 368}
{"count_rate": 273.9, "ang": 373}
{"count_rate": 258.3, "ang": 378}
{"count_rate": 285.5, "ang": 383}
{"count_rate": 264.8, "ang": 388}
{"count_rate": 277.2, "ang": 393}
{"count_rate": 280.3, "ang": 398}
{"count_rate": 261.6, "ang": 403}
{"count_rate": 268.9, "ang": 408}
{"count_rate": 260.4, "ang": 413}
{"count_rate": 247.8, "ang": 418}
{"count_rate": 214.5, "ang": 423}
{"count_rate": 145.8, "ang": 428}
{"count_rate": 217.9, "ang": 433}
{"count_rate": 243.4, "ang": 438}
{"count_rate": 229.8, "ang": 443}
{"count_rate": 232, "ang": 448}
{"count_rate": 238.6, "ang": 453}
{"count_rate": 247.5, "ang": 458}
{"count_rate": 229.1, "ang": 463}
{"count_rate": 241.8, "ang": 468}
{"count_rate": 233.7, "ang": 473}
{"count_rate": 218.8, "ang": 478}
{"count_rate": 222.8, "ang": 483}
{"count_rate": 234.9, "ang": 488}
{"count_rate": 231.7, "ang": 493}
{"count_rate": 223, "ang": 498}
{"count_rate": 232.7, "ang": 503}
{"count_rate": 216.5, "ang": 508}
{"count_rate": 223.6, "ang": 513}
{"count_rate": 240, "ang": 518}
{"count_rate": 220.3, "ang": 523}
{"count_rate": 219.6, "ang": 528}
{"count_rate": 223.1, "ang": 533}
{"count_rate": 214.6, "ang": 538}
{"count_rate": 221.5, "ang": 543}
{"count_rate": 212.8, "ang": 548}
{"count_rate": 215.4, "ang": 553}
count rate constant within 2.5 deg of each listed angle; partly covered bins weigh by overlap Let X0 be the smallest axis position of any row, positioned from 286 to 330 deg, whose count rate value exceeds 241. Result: 288 deg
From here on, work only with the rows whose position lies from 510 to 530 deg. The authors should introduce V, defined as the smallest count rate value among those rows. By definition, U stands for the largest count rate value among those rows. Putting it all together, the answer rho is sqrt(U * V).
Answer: 230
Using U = 240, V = 219.6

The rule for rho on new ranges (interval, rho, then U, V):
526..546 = 219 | 223.1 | 214.6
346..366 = 263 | 269.2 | 257.5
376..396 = 272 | 285.5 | 258.3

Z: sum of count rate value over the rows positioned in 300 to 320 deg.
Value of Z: 1035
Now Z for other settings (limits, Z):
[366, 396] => 1608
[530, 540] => 438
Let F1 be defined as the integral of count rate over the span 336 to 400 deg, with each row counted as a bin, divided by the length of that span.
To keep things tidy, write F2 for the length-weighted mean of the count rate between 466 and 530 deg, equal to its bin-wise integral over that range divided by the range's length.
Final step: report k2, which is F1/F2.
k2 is 1.17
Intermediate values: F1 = 266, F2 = 228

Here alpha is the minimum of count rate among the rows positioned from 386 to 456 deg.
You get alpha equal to 145.8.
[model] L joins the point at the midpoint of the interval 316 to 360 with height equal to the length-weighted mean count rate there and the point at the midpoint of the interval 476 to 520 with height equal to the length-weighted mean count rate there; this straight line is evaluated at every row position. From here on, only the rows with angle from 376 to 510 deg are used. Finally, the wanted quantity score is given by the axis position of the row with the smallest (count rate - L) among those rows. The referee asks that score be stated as 428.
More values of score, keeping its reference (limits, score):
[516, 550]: 538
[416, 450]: 428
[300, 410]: 313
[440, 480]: 478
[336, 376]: 368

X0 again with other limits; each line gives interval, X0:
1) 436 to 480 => 438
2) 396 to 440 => 398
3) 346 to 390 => 348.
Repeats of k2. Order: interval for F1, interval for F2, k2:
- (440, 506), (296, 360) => 0.89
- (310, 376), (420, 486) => 1.16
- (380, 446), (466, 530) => 1.08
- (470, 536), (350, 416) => 0.85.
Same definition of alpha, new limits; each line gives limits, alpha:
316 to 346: 256.3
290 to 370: 236.7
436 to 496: 218.8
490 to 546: 214.6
